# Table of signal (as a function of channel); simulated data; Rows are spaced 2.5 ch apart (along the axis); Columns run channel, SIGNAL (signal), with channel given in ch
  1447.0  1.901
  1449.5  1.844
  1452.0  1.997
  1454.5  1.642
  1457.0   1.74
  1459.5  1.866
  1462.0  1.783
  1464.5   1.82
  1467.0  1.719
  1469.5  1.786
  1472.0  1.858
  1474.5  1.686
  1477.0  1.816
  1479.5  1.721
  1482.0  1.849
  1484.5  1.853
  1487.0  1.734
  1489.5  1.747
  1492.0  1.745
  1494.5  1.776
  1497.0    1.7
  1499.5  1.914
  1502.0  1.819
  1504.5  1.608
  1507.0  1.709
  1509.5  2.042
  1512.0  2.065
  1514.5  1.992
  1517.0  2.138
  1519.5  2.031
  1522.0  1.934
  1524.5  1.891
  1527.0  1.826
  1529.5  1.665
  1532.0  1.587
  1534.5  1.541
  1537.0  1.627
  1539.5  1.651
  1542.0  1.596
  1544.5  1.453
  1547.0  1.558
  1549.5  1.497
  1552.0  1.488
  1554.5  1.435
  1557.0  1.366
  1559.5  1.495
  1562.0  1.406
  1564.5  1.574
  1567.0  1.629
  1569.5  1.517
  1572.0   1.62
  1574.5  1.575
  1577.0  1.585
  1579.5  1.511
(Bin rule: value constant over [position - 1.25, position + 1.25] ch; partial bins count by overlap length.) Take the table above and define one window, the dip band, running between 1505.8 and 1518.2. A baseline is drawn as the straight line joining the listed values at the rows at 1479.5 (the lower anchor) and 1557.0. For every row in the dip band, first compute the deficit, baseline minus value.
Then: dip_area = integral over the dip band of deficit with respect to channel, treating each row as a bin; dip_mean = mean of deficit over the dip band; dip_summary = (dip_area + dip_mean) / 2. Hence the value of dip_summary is -2.8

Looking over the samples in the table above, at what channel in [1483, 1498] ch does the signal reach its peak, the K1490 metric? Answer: 1484.5 ch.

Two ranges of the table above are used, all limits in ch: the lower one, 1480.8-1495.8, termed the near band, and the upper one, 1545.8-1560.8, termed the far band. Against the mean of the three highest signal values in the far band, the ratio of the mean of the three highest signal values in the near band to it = 1.20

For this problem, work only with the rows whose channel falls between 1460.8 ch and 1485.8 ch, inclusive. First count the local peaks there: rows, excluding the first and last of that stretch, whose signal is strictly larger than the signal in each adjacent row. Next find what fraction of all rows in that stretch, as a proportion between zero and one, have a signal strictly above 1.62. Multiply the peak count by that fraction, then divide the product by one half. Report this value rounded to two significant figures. 6.0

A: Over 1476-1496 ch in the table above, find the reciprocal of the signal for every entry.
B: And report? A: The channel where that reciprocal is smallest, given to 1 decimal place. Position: 1484.5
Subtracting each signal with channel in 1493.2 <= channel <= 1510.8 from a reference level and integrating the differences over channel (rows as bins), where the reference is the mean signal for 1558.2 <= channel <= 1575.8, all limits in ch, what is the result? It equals -4.4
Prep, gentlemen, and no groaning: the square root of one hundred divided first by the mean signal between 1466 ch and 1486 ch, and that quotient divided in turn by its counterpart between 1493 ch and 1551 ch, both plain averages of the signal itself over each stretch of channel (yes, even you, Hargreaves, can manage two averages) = 5.63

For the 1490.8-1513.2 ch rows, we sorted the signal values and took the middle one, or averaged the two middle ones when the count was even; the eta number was 1.78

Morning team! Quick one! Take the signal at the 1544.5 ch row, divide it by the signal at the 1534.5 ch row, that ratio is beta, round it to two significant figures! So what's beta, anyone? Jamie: 0.94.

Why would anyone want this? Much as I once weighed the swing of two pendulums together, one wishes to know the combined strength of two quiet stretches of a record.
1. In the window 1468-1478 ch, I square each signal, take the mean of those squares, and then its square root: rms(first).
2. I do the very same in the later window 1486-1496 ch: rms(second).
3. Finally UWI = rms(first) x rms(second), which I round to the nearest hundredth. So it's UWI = 3.13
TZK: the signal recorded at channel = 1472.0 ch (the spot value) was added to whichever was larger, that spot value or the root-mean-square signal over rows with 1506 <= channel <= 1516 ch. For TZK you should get 3.82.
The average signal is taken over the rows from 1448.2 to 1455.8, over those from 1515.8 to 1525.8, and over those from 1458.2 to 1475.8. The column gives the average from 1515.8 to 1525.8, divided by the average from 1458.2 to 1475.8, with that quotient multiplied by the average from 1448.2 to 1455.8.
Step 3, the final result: 2.0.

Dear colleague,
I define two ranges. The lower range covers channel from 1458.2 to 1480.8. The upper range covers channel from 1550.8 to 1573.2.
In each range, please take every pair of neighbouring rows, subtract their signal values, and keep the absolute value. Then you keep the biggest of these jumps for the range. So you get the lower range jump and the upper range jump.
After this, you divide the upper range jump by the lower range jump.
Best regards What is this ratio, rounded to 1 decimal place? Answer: 1.0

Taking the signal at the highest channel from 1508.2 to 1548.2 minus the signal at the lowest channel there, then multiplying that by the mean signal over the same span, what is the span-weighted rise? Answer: -0.87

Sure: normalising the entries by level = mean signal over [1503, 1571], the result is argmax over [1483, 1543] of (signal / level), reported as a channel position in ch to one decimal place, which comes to 1517.0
